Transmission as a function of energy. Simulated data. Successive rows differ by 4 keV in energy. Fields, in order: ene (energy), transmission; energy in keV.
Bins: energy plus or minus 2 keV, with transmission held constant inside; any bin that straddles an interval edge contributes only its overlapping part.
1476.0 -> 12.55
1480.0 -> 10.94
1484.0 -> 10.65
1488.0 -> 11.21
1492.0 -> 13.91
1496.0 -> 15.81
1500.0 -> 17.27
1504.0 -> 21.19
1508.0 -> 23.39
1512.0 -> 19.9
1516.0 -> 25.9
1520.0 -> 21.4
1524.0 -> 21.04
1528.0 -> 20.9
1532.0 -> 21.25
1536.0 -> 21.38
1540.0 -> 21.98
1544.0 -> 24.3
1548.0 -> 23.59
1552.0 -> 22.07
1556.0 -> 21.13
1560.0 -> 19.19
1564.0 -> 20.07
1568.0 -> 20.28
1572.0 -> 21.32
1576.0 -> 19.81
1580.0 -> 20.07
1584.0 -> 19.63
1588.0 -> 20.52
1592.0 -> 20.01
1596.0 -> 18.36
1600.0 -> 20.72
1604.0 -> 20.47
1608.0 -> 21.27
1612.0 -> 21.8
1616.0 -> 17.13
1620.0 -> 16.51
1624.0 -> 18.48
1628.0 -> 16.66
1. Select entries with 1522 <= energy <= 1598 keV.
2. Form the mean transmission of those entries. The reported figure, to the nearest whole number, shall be 21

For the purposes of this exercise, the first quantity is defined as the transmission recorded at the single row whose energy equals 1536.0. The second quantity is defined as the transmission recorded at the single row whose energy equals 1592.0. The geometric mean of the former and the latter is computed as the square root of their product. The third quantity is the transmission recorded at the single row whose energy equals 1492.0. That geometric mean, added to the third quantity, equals 35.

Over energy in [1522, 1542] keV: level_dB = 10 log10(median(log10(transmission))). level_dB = 1.23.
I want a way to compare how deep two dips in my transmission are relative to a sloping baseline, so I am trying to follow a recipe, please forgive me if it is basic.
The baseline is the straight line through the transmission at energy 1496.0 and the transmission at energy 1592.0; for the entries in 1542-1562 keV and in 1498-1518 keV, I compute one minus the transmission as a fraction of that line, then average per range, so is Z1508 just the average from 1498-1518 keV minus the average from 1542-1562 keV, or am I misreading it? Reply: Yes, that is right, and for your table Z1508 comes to -0.11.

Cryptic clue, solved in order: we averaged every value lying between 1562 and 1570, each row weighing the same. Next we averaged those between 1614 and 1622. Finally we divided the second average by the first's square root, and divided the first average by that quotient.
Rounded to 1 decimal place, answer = 5.4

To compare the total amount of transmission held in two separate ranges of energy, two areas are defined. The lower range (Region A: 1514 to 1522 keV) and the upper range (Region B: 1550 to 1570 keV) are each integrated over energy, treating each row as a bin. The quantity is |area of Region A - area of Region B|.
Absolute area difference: 222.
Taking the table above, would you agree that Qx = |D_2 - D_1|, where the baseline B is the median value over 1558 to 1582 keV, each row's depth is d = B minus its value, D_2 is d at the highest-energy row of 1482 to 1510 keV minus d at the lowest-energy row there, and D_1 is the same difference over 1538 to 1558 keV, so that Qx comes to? 14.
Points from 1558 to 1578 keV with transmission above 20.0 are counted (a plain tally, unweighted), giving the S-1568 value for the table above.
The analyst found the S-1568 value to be 3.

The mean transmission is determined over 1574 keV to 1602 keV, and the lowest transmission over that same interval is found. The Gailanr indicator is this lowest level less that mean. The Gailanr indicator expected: -1.5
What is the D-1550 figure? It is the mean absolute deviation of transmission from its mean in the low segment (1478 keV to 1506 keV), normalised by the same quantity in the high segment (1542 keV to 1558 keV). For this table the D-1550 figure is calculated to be 2.7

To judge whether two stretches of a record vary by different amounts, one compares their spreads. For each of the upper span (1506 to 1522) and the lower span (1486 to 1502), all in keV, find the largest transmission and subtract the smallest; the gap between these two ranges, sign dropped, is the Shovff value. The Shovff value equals 0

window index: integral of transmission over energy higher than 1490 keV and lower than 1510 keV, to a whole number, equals 366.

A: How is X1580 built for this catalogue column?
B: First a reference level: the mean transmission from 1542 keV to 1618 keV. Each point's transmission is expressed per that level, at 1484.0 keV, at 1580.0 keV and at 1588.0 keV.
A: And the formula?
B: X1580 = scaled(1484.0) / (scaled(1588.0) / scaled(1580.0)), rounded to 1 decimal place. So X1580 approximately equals 0.5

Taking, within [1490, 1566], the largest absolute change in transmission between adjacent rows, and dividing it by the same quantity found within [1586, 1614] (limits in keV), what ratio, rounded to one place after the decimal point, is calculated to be 2.5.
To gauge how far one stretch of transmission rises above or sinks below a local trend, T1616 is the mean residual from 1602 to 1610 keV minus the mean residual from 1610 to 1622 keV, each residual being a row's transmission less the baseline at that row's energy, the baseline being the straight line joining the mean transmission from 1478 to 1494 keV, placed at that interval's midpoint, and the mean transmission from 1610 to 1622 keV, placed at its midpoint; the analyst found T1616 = 2.91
